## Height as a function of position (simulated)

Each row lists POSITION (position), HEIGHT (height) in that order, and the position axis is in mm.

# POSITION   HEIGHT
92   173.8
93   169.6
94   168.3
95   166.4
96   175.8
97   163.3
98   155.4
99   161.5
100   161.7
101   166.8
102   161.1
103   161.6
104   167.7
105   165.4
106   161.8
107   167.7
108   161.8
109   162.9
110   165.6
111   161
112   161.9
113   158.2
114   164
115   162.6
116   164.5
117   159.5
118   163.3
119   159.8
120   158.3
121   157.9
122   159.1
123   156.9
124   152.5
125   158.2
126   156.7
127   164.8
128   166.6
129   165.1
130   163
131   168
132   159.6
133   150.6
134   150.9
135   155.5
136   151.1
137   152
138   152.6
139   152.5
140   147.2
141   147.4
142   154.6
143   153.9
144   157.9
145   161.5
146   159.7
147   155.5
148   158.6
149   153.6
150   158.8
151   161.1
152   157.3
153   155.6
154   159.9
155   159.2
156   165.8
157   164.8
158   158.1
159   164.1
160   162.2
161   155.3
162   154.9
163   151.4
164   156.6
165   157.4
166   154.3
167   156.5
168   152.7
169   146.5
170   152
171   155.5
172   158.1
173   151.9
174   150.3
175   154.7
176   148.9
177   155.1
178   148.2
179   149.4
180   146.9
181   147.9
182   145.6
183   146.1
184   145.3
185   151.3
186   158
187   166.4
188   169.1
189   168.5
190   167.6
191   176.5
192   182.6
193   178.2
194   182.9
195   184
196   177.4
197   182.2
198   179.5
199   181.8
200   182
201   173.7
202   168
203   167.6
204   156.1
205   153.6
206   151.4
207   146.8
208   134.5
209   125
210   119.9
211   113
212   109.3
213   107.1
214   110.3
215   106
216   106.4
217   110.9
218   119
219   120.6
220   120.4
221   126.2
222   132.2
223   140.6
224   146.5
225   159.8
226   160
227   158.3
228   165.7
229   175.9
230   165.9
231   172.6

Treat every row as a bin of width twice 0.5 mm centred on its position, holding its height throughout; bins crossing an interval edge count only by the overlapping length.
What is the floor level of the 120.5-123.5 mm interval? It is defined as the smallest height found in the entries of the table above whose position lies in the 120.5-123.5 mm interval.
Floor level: 156.9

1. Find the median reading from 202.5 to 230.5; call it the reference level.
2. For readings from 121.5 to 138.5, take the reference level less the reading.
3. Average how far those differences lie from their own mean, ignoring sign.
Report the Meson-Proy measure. 4.9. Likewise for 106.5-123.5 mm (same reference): 2.5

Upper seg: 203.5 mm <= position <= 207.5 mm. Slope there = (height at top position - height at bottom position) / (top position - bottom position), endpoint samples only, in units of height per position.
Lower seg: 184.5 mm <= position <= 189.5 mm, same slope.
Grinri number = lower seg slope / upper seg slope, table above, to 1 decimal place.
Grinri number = -1.4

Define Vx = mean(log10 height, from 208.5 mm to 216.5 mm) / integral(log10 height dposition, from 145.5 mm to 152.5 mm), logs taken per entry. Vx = 0.13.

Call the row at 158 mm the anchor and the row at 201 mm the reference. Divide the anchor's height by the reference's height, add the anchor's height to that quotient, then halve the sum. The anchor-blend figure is 79.5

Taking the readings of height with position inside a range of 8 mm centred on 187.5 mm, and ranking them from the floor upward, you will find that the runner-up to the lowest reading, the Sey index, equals 151.3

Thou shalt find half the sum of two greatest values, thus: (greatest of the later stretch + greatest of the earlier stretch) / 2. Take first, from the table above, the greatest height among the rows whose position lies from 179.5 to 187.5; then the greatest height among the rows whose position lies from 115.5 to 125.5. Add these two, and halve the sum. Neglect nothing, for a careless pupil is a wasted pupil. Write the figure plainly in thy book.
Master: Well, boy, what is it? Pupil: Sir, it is 165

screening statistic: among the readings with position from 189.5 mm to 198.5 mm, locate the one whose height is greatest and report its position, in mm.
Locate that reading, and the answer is 195 mm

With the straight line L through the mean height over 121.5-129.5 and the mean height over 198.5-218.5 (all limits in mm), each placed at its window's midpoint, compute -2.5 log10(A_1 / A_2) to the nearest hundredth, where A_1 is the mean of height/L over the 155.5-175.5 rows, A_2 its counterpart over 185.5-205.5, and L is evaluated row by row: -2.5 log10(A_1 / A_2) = 0.17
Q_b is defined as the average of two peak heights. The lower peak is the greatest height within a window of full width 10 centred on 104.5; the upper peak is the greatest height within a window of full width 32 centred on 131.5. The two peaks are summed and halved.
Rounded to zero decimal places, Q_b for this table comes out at 168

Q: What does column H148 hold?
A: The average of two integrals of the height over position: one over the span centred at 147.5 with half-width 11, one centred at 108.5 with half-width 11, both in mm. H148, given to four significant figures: 3512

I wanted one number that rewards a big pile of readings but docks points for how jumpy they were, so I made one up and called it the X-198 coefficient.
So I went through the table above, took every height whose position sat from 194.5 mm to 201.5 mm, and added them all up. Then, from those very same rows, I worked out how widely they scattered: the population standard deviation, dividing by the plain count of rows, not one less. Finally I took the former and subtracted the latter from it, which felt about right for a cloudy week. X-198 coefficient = 1257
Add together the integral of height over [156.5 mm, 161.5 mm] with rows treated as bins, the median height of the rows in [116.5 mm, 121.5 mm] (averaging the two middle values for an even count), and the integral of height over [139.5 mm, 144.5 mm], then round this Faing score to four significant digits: 1725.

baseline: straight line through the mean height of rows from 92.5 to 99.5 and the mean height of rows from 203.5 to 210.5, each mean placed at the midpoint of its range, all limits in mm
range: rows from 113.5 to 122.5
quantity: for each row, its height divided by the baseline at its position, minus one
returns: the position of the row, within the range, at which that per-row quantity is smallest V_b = 121 mm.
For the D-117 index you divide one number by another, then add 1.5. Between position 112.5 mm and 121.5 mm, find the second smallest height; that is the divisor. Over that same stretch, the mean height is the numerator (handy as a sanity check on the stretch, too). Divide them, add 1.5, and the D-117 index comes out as 2.52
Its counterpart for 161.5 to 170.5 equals 2.51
